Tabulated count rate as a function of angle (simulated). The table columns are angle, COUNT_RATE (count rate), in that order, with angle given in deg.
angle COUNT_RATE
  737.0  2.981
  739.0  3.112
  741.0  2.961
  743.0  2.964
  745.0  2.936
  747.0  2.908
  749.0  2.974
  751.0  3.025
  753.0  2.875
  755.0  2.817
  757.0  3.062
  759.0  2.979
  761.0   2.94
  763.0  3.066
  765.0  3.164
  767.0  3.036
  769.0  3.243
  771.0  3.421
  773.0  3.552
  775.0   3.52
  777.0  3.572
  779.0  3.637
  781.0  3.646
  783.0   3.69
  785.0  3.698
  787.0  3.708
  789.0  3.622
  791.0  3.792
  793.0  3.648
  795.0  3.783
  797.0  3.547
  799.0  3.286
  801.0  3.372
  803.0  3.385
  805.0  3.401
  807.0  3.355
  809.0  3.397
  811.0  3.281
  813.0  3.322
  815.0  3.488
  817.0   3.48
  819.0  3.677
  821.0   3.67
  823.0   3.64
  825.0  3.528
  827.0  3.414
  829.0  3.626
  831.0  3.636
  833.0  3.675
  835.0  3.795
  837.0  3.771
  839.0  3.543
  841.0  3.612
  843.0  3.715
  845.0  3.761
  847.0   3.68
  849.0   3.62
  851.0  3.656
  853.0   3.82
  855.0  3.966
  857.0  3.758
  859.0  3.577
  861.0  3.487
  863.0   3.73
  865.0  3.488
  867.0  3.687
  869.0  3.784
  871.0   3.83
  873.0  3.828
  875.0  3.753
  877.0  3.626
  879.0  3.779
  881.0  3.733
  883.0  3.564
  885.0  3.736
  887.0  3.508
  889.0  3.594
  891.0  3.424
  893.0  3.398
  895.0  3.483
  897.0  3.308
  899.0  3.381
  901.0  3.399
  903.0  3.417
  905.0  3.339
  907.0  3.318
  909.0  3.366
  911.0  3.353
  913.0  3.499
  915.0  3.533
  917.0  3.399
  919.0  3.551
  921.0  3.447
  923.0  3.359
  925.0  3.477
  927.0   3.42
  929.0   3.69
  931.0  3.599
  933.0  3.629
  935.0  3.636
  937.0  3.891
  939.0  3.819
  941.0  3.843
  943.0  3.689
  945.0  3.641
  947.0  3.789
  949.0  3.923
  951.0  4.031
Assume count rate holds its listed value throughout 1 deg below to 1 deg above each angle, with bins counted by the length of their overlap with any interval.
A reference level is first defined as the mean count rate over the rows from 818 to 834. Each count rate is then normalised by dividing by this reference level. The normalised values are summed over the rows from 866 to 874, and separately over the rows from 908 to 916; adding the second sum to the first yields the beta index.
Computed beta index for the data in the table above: 8.00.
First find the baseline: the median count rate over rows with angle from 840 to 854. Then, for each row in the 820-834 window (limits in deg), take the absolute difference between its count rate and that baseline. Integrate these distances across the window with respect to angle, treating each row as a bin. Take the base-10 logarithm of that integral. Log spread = 0.1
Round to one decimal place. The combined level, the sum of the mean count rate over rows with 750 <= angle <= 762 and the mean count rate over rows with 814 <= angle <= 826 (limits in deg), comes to 6.5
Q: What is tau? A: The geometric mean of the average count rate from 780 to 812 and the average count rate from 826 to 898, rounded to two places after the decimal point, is 3.59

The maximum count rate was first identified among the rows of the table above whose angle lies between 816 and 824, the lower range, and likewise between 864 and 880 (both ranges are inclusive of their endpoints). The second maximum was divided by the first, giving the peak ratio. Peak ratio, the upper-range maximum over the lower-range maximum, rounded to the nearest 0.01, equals 1.04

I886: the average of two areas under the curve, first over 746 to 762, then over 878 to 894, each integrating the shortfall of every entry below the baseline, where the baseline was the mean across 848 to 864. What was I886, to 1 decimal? 6.9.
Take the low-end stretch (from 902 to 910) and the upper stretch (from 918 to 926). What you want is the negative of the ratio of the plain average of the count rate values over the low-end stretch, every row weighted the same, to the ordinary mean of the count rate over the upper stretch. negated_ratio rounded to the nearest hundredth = -0.97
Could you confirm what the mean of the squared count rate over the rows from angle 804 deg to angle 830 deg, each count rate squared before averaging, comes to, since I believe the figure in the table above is 12.1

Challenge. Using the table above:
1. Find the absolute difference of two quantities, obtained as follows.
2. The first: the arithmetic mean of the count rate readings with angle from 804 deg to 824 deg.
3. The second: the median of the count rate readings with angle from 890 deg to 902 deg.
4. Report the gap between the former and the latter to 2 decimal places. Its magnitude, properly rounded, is 0.07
